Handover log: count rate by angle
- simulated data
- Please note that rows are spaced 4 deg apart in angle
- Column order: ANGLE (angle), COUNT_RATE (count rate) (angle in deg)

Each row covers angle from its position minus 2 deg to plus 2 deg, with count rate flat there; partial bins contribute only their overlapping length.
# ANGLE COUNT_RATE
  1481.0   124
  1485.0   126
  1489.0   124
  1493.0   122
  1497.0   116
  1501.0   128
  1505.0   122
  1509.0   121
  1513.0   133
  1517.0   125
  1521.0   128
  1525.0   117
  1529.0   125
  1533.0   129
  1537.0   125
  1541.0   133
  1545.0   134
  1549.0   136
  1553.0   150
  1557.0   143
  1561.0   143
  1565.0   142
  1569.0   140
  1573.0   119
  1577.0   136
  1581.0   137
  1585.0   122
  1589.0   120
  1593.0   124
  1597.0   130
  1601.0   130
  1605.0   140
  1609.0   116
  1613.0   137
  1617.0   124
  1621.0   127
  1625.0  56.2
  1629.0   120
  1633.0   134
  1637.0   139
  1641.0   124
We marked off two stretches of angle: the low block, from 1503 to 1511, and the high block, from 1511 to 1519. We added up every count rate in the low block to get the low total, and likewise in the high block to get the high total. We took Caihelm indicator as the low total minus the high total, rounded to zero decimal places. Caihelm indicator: -15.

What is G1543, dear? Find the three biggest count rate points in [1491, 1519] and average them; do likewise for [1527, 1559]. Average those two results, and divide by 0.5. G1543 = 272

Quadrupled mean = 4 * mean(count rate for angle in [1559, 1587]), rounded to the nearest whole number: 537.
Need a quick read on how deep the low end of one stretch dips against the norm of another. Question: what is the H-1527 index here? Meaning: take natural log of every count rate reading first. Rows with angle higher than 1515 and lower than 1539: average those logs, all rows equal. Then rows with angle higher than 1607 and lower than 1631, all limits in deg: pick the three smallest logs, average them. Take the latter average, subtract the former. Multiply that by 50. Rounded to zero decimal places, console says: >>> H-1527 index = -15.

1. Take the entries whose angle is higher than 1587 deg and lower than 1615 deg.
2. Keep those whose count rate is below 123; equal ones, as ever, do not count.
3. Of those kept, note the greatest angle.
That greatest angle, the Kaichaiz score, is 1609.0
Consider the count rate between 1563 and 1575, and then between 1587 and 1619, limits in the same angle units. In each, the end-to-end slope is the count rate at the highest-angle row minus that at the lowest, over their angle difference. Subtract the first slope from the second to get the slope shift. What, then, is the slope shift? 3.0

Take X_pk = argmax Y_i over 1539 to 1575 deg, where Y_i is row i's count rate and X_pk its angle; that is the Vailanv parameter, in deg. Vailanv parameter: 1553.0 deg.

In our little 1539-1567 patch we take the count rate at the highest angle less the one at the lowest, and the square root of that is 3.0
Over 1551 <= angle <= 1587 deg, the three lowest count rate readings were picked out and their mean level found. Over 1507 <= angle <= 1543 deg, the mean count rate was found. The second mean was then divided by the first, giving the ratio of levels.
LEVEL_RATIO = 1.00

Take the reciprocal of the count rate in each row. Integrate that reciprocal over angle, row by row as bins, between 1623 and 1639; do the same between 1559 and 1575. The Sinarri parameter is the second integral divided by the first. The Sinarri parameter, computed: 0.73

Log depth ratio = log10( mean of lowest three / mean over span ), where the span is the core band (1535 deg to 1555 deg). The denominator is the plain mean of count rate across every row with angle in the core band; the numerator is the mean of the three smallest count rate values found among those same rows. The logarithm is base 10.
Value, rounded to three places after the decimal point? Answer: -0.016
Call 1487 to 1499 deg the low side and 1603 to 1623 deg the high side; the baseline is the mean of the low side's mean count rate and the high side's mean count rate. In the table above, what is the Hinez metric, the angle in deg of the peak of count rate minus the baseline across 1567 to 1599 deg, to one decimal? 1569.0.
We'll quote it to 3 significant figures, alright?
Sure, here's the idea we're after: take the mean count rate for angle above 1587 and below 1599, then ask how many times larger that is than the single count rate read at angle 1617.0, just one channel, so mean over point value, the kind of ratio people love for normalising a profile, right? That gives 1.01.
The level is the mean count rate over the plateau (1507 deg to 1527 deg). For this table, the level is 125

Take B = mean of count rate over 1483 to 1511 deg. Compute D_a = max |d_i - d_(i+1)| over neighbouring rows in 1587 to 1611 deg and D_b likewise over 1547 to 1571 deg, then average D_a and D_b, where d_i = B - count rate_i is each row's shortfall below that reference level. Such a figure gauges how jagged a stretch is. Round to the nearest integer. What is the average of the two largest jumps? 19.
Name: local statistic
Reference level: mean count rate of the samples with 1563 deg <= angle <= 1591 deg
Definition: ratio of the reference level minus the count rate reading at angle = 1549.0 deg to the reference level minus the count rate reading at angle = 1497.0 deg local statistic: -0.3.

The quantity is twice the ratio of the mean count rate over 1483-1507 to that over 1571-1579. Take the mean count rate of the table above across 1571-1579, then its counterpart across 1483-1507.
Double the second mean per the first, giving 1.9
